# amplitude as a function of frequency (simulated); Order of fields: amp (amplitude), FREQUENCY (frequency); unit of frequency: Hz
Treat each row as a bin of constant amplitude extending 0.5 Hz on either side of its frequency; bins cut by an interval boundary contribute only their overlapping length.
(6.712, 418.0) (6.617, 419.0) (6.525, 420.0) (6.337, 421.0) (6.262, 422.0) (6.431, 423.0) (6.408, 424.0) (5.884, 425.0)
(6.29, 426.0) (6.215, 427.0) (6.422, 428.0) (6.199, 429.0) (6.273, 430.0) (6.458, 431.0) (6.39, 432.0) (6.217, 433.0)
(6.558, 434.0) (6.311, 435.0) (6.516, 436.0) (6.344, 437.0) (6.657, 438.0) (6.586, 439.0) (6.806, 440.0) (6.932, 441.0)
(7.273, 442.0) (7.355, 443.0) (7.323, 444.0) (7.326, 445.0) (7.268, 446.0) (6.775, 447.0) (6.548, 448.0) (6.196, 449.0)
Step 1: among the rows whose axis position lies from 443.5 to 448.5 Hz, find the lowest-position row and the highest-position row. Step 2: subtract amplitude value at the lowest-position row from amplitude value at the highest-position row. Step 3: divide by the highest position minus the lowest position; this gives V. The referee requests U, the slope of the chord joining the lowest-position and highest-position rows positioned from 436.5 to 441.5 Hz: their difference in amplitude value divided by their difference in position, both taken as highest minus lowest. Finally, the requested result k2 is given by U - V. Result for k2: 0.34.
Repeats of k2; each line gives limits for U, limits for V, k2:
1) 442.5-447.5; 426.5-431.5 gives -0.21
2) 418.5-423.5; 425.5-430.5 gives -0.04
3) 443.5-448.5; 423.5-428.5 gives -0.20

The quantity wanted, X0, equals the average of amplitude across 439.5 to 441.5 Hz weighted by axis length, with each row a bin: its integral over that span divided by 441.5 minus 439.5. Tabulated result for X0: 6.9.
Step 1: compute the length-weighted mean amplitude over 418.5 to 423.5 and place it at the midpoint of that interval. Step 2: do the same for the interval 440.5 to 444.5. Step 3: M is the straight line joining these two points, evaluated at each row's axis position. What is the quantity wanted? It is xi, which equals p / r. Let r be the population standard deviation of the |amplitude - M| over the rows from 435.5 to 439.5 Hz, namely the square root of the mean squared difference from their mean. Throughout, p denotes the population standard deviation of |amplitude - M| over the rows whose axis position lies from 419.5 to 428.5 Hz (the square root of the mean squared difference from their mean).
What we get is 1.86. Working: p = 0.189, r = 0.10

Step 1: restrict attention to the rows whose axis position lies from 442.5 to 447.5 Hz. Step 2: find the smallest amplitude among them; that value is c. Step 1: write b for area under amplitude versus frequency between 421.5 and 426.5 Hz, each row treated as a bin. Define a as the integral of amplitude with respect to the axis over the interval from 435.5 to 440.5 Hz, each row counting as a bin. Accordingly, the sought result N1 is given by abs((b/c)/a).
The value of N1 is 0.140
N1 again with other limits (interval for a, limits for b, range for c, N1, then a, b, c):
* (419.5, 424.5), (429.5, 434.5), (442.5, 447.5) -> 0.147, 32.0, 32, 6.775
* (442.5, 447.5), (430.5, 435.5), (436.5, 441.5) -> 0.140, 36.0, 32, 6.344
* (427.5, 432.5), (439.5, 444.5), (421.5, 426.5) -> 0.191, 31.7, 36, 5.884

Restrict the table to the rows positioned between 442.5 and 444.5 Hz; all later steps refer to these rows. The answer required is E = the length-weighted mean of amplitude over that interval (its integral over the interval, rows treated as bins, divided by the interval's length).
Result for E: 7.3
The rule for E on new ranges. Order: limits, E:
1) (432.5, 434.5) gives 6.4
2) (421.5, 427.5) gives 6.2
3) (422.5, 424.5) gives 6.4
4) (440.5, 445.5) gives 7.2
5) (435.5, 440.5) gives 6.6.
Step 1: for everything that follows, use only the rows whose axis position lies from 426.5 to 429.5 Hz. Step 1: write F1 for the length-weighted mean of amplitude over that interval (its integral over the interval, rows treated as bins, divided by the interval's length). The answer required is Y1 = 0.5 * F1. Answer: 3.14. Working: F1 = 6.28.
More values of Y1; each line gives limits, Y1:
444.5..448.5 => 3.49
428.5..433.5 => 3.15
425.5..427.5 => 3.13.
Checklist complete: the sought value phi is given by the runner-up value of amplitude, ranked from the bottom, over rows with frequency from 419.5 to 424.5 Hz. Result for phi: 6.337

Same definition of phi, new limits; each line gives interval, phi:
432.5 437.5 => 6.311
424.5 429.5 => 6.199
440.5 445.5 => 7.273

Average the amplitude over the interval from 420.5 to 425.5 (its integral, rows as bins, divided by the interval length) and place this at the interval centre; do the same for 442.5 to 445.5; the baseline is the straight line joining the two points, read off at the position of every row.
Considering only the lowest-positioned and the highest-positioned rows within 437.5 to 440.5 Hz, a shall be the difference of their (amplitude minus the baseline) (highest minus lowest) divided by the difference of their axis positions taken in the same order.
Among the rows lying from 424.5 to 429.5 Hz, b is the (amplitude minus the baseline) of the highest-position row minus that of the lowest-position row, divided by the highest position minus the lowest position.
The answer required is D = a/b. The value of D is 0.8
